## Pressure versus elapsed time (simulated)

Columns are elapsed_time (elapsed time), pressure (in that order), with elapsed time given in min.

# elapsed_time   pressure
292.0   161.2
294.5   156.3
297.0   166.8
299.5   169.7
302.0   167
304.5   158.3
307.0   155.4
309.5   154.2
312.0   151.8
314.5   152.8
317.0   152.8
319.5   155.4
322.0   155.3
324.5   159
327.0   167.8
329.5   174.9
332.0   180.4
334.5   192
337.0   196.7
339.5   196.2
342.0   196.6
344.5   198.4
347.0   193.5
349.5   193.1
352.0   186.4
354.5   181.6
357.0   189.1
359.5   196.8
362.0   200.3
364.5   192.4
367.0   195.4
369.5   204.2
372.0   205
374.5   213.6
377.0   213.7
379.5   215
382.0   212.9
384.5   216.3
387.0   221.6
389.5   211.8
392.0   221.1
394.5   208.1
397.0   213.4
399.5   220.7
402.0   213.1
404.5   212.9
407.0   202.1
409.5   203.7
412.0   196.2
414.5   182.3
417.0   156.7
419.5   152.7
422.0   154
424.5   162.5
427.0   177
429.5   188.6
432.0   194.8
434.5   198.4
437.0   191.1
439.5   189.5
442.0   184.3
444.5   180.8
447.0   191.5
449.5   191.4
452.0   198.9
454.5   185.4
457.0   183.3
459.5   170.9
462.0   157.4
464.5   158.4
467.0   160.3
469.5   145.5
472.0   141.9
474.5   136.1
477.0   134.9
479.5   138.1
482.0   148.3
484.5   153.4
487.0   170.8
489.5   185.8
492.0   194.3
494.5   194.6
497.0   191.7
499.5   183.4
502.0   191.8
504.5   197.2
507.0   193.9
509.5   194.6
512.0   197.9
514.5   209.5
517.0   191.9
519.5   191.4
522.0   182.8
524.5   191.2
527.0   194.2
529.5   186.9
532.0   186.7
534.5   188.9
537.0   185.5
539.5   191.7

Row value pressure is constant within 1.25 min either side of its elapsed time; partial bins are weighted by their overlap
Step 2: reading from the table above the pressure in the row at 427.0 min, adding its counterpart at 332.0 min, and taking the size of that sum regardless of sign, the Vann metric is 357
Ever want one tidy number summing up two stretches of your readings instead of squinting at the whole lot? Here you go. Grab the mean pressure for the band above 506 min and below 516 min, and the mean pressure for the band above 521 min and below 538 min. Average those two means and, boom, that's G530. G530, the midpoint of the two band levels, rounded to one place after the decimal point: 193.5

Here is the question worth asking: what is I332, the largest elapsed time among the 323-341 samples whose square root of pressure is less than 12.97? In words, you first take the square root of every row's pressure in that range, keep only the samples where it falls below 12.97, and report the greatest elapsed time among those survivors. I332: 327.0 min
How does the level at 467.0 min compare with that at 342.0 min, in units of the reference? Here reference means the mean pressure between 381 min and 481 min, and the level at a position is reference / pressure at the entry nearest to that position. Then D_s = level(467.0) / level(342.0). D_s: 1.23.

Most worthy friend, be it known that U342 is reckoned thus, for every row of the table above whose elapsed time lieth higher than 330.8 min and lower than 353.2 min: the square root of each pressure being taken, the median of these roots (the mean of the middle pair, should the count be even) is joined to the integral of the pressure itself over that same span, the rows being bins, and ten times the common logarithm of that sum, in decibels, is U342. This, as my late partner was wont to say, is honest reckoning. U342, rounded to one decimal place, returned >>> 36.4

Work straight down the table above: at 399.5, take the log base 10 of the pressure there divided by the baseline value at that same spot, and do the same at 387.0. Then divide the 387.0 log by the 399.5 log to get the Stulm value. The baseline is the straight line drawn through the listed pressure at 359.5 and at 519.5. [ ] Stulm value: 1.0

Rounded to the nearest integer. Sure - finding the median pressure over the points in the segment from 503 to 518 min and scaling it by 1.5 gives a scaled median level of 294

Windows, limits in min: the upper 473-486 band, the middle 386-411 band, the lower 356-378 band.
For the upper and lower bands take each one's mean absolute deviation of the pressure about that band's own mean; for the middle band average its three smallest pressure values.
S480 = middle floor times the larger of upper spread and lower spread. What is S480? 1448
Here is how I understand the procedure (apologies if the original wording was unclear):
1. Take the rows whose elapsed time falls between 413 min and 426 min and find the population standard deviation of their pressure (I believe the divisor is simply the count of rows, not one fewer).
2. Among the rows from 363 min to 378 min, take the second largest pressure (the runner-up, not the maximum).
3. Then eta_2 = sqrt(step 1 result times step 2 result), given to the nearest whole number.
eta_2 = 48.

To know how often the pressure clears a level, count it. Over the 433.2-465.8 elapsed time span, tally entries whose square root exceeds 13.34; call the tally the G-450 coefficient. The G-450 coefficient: 10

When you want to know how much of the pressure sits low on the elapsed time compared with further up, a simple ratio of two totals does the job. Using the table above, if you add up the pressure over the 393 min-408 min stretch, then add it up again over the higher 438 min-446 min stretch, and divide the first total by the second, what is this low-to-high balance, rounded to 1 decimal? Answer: 2.3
